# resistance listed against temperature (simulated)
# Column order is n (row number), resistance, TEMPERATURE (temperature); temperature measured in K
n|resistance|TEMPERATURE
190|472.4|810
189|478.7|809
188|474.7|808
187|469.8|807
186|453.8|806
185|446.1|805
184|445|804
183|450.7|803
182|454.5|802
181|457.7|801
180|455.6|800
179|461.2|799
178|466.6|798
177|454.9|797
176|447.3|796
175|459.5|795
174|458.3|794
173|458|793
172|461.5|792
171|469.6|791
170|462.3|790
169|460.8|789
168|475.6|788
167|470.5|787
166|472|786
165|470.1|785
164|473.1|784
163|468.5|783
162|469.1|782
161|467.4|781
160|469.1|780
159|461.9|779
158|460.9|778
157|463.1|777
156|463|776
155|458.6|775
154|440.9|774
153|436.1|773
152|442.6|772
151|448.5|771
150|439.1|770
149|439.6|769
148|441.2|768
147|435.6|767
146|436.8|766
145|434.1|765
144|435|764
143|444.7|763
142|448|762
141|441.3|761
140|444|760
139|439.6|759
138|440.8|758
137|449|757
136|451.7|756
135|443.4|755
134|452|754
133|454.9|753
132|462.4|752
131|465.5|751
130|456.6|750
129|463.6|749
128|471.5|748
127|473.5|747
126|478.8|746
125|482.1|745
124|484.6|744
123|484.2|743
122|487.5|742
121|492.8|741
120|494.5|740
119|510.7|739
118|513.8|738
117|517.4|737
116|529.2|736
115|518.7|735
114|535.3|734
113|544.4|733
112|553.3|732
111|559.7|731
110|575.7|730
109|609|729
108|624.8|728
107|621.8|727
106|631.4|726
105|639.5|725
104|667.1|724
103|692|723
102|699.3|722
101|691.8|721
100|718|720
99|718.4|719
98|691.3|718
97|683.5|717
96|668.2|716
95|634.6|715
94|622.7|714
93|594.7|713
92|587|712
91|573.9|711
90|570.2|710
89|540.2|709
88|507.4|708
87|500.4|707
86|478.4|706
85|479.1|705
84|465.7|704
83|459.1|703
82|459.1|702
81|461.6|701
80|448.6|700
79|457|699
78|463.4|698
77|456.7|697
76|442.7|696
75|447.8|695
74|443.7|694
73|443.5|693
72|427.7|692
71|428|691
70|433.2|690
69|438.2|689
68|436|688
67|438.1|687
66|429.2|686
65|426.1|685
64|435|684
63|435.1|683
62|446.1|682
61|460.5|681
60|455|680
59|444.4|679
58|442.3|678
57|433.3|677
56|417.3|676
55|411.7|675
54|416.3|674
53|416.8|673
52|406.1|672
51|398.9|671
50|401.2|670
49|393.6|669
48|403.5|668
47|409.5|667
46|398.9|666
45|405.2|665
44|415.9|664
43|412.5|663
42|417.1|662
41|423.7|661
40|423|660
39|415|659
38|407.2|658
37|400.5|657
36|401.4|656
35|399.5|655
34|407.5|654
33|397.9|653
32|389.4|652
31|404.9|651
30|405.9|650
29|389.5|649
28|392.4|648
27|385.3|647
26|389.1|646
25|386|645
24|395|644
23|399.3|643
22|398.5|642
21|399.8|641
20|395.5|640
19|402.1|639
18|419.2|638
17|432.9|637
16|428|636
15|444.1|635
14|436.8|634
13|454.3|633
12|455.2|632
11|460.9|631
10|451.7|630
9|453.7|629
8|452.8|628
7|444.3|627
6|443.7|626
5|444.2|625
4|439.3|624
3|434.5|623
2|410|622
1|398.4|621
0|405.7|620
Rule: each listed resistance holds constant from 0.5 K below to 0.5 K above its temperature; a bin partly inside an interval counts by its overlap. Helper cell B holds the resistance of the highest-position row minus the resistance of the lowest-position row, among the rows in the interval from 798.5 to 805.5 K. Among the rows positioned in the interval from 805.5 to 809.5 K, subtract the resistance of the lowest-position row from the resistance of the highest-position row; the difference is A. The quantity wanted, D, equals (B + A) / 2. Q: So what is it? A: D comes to 5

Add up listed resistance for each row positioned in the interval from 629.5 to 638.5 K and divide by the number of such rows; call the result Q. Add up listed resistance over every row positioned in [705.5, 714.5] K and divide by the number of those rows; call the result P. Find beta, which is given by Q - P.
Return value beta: -110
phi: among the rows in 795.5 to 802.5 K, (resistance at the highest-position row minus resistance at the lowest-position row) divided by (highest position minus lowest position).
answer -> 1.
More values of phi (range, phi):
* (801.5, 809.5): 3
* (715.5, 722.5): 5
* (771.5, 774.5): -1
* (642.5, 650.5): 1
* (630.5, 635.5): -4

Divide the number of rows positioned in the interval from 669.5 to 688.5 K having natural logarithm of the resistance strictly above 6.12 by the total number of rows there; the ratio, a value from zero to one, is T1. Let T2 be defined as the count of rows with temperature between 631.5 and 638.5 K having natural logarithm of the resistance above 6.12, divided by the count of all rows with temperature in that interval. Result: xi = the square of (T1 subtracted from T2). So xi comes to 0.0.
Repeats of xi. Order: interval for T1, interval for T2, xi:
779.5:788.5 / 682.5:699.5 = 0.7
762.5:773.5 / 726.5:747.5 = 1.0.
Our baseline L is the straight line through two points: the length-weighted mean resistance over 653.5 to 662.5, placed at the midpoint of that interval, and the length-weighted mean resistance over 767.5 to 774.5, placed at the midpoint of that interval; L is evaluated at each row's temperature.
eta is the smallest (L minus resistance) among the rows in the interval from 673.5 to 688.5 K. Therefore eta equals -44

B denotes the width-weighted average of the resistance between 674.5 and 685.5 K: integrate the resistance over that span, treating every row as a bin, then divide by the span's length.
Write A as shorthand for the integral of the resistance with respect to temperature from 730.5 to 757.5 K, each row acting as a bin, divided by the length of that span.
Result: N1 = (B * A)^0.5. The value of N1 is 463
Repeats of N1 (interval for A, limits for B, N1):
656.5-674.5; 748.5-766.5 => 428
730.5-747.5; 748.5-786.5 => 480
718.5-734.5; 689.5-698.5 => 528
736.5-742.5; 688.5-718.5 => 507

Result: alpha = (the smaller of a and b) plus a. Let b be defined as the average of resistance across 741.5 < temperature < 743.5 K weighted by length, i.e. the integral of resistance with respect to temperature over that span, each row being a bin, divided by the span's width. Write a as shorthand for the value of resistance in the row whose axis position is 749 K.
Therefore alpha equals 927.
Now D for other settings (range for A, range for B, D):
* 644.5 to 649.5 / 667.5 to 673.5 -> 8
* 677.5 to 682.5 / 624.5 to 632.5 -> 7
